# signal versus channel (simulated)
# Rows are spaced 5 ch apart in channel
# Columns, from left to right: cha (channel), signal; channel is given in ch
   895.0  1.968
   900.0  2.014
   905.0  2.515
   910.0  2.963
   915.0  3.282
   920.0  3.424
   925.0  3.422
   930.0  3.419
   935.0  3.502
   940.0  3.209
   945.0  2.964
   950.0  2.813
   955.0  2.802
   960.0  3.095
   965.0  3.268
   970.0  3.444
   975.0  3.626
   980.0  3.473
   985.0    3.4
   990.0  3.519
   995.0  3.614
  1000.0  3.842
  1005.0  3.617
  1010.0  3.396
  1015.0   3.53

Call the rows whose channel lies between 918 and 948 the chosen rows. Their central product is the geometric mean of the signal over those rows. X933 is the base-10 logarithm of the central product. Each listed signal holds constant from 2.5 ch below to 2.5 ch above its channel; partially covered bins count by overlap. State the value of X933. 0.52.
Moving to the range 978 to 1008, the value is 0.55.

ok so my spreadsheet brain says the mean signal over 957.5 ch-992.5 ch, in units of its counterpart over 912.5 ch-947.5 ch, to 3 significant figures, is 1.03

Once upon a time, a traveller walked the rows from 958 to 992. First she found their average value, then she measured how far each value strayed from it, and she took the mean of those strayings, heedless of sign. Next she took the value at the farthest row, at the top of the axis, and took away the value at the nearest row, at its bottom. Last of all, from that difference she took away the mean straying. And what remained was 0.30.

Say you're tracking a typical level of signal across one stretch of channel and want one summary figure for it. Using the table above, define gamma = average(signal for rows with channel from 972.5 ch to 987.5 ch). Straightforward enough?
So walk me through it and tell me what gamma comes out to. 3.5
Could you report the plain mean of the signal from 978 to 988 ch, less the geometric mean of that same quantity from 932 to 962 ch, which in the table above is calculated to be 0.38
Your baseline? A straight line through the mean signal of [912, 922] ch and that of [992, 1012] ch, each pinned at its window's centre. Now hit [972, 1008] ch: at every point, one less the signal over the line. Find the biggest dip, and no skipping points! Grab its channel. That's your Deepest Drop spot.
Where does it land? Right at 985.0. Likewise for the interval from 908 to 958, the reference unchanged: 955.0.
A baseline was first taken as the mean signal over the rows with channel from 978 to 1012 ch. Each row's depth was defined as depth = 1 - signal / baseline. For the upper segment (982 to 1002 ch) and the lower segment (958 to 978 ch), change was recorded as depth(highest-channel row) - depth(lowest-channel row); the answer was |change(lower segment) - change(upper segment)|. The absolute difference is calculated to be 0.025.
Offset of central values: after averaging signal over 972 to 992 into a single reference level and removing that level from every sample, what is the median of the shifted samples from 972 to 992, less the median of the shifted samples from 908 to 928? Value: 0.1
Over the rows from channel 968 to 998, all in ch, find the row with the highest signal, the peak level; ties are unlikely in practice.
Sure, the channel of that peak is 975.0 ch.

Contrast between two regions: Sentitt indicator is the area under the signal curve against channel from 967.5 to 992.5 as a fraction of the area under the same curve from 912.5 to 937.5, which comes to 1.02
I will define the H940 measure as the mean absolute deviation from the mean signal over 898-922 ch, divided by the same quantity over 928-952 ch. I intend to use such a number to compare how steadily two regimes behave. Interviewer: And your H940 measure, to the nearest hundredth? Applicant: 1.96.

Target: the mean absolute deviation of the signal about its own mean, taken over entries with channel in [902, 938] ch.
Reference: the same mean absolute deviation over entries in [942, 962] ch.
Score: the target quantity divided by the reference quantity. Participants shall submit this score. 2.5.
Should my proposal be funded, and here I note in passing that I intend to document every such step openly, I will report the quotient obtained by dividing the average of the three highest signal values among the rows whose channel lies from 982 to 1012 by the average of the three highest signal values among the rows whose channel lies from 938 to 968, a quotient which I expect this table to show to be 1.16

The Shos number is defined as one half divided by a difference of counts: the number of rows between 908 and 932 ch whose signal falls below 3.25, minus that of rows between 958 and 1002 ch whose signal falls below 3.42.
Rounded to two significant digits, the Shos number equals -0.25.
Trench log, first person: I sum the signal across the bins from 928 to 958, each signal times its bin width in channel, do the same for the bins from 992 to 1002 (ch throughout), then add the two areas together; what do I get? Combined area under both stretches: 131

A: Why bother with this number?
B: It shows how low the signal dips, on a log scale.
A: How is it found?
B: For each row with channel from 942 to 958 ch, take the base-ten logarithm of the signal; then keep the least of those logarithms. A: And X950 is 0.447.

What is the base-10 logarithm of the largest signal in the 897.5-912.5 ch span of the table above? 0.472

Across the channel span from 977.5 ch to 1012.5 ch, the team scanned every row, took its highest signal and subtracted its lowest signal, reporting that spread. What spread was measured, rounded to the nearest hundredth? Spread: 0.45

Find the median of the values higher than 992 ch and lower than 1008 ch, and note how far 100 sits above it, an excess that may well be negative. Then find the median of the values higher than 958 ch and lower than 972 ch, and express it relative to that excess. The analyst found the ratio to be 0.0339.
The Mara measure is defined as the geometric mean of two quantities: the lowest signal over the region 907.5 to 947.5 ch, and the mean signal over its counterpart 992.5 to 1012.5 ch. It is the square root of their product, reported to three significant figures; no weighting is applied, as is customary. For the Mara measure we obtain 3.27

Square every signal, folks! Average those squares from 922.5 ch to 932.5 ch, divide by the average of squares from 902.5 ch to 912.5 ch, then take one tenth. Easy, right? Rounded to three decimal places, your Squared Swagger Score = 0.155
